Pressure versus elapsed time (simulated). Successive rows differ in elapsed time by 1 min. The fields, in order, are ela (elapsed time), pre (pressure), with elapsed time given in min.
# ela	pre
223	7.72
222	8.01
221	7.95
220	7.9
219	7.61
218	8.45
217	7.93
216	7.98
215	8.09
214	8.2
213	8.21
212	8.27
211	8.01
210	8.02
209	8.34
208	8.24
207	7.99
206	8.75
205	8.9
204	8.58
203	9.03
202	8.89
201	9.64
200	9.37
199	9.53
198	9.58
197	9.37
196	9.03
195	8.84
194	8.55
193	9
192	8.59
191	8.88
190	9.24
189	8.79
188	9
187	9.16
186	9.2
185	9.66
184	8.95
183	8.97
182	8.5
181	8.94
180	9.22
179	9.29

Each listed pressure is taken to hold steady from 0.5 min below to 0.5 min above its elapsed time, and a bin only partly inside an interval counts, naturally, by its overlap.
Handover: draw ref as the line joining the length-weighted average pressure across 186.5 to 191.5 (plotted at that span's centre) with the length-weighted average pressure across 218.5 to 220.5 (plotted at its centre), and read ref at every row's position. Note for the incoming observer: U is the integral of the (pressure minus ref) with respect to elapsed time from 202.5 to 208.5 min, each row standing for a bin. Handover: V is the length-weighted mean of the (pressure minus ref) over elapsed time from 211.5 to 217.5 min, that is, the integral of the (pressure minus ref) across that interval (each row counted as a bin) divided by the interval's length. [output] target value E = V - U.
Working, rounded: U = 1.5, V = 0.2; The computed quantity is -1.3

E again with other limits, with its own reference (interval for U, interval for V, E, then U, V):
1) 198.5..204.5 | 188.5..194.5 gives -4.1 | 4.1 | -0.1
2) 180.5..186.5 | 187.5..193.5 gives 1.2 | -1.2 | 0.0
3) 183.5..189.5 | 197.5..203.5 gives 0.7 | 0.1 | 0.8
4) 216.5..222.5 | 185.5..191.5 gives -1.3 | 1.3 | 0.0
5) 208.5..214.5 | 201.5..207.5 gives -0.2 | 0.5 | 0.3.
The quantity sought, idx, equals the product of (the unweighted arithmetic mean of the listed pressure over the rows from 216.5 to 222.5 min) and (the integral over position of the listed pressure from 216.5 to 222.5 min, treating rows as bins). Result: 382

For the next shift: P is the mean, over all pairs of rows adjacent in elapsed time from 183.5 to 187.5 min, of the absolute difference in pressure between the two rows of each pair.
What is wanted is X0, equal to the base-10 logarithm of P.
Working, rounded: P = 0.40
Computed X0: -0.39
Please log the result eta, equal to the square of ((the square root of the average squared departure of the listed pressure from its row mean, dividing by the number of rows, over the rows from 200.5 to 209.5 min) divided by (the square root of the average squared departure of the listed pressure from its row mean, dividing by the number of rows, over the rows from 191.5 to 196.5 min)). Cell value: 5.3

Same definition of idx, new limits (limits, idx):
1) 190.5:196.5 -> 466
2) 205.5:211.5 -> 406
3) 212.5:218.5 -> 398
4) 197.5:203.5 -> 523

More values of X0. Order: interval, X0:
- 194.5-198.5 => -0.61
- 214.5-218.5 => -0.64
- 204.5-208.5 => -0.41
